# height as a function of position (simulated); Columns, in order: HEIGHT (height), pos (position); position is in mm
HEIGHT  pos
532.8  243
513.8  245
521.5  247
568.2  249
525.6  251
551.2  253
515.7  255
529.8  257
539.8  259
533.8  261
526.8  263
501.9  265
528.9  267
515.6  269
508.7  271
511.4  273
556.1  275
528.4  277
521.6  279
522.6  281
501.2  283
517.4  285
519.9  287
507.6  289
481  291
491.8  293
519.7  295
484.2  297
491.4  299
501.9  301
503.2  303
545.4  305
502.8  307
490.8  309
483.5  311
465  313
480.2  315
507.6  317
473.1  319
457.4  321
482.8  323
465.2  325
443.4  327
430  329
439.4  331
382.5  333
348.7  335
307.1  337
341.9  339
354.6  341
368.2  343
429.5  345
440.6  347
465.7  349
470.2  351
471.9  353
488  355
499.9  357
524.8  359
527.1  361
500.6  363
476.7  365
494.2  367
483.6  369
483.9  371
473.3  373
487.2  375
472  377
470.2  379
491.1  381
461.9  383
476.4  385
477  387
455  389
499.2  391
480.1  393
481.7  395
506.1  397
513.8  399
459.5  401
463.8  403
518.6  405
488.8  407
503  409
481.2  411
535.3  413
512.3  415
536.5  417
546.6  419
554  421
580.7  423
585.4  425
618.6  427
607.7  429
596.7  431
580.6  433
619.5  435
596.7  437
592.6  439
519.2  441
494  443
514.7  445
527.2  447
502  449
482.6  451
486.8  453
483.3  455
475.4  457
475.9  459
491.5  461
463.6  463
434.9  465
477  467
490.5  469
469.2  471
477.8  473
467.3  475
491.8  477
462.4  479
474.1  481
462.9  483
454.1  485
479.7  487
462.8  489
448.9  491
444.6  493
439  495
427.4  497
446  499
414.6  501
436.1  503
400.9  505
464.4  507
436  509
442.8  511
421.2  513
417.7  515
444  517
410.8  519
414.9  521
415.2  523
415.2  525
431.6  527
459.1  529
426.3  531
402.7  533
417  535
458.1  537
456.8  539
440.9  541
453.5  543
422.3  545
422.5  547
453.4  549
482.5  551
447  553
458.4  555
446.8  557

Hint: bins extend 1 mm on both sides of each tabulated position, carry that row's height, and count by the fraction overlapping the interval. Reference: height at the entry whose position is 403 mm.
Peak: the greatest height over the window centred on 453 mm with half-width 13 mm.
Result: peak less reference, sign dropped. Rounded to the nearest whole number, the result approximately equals 63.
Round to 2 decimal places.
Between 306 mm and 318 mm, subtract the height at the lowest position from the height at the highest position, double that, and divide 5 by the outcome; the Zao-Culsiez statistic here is 0.52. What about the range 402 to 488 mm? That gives 0.16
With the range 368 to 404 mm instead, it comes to -0.13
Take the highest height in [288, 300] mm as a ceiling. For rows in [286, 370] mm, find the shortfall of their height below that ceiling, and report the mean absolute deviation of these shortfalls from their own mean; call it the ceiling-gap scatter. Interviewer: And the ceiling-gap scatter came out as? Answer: 40.0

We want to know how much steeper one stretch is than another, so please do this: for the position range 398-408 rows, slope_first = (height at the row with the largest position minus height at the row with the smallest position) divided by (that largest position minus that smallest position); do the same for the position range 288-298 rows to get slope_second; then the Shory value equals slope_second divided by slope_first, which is 0.9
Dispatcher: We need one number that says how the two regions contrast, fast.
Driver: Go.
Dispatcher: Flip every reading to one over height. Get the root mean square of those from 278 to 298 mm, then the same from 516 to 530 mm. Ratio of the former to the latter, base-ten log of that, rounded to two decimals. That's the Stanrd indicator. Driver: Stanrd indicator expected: -0.07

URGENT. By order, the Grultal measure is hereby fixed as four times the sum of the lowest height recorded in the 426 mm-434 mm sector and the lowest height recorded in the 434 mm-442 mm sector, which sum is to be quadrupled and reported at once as 4399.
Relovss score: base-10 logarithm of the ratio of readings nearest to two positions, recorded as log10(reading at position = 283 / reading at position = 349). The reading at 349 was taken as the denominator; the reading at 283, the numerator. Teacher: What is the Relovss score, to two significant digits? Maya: 0.032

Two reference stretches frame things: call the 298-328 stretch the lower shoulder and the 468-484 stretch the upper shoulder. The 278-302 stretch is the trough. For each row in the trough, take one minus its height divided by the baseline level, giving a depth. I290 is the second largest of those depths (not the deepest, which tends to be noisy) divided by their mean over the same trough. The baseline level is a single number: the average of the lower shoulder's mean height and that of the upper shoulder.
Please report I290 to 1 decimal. 0.2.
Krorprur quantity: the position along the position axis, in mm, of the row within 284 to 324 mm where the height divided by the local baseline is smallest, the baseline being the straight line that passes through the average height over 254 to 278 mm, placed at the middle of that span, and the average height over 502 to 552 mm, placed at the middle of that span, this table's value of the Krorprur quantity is 321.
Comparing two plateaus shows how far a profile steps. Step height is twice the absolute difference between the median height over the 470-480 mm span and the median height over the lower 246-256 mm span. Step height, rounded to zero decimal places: 113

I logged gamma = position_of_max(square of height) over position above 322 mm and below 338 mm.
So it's 323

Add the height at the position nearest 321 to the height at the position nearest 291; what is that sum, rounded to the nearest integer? 938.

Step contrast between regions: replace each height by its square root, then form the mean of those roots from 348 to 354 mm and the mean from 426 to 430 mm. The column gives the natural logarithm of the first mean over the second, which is -0.13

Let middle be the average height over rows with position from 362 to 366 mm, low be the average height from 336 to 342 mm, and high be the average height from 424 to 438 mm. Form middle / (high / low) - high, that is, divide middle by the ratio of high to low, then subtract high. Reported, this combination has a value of -329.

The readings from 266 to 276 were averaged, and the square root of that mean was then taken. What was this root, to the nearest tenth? 22.9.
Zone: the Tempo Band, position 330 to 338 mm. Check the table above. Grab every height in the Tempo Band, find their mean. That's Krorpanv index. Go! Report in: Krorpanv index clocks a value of 369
